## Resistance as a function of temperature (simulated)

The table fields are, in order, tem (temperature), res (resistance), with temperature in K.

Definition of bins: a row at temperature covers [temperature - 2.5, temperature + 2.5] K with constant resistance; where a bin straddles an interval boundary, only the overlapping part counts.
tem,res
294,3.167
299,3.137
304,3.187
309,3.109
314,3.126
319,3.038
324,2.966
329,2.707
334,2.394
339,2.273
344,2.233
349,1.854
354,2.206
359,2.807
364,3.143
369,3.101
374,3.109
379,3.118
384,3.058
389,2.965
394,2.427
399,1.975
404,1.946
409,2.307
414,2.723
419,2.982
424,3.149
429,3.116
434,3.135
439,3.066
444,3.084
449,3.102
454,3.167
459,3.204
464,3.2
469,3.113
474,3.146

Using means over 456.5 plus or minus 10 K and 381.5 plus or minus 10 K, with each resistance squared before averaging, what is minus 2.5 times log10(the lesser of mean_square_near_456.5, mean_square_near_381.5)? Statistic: -2.43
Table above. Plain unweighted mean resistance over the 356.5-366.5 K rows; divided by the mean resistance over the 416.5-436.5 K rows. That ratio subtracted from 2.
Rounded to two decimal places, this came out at 1.04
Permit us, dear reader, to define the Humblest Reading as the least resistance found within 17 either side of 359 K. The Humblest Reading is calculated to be 1.854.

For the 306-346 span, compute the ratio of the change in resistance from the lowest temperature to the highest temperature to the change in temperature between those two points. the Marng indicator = -0.025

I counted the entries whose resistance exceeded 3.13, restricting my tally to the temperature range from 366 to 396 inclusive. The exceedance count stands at 0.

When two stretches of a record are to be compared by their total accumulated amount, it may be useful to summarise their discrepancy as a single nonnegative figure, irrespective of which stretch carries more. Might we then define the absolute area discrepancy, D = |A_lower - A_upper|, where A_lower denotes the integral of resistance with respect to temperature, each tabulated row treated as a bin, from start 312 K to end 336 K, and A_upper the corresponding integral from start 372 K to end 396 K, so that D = 2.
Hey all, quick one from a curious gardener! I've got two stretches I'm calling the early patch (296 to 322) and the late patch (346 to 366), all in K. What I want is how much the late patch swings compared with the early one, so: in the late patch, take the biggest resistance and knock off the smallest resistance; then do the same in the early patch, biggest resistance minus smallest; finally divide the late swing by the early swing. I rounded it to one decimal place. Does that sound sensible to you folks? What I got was 8.7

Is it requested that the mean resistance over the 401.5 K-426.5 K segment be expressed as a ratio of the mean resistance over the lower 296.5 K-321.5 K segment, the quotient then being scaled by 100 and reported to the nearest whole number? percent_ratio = 84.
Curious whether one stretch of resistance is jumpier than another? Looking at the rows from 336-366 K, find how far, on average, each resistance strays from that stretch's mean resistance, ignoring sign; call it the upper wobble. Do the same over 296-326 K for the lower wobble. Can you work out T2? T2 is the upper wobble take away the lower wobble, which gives 0.3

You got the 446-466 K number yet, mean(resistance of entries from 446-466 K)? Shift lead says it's 3.17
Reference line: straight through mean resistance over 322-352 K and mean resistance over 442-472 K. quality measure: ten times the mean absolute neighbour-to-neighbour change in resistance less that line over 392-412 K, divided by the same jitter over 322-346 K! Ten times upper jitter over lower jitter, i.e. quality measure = 14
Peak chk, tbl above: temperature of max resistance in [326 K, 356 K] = 329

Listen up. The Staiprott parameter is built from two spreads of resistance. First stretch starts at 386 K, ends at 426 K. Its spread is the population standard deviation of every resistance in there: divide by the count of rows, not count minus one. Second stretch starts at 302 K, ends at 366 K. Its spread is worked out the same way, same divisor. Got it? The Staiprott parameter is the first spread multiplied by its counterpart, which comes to 0.19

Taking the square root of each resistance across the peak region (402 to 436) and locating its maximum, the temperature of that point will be 424 K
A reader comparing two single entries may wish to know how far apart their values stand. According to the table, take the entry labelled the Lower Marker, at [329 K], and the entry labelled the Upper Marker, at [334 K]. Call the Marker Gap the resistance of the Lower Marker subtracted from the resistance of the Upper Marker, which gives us -0.31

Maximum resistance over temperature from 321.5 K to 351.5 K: 2.966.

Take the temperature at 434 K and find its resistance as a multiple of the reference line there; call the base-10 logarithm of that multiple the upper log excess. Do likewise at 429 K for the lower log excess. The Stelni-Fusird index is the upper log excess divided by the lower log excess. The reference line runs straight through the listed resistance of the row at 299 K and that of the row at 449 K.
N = 3.2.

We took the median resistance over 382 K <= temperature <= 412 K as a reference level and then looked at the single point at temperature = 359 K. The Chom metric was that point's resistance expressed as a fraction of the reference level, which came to 1.2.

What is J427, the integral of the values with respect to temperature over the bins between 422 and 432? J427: 31.3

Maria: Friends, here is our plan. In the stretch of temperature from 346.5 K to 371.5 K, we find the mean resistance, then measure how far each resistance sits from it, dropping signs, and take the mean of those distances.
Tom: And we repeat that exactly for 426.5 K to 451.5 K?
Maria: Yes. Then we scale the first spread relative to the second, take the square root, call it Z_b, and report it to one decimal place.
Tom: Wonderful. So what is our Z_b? 4.8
